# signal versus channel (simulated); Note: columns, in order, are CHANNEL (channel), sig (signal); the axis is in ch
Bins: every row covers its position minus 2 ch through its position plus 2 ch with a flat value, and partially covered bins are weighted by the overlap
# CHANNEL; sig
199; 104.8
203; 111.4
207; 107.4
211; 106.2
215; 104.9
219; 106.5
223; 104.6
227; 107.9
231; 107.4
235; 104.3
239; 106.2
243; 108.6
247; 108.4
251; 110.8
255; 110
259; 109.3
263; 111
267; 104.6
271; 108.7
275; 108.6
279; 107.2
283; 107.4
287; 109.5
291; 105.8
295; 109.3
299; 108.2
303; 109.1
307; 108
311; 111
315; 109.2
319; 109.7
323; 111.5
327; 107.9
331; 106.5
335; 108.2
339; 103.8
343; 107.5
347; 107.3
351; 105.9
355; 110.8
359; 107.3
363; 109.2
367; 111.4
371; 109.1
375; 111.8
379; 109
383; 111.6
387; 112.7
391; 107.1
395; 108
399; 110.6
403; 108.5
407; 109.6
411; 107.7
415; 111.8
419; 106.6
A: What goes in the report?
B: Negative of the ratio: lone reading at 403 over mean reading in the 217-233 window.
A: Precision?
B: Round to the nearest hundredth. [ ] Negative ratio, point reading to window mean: -1.02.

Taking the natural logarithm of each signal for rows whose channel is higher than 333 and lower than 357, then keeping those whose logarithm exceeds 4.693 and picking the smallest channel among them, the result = 355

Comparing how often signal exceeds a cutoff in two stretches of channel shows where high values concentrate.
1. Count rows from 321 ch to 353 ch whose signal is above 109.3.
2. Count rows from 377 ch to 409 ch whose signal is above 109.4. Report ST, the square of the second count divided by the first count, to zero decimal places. 16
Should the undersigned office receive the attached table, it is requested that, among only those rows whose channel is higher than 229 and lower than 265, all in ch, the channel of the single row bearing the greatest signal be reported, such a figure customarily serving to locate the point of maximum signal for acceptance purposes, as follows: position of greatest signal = 263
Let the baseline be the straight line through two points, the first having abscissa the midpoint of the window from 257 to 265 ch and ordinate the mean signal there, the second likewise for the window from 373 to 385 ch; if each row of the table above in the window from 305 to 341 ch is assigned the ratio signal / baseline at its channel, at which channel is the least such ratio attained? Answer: 339 ch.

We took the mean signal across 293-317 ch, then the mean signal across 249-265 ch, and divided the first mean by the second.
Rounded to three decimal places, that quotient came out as 0.990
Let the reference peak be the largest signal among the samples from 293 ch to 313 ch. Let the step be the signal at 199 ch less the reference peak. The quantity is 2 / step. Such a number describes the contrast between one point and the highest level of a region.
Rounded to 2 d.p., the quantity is -0.32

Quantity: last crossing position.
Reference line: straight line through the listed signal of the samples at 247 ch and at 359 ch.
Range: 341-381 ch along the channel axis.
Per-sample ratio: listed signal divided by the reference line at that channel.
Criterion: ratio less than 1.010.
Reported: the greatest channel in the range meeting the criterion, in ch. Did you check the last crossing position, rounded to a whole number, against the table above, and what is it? 359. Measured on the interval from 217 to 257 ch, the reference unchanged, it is 247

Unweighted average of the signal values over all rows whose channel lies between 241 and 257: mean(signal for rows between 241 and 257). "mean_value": 109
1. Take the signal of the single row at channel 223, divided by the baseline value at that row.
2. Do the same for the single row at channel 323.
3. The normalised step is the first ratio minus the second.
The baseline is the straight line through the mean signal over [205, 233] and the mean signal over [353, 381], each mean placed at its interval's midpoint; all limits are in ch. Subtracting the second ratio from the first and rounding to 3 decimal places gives -0.043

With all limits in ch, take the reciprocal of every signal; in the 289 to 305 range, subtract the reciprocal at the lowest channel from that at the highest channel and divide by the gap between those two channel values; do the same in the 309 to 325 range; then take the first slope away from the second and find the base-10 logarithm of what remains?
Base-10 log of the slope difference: -4.7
